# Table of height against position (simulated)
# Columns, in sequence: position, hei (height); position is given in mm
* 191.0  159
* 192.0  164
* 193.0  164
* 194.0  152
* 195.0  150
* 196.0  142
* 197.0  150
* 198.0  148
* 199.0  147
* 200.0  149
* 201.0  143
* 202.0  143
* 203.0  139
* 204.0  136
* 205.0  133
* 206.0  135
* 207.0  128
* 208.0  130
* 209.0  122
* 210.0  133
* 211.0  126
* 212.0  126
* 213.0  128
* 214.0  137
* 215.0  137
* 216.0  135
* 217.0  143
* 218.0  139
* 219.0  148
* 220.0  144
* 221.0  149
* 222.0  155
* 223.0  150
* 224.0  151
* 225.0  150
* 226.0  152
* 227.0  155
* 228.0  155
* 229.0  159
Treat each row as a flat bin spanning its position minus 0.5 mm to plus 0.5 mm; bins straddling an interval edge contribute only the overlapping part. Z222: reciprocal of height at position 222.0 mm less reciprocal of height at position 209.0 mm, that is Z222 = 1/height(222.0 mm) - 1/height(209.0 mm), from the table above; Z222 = -0.0017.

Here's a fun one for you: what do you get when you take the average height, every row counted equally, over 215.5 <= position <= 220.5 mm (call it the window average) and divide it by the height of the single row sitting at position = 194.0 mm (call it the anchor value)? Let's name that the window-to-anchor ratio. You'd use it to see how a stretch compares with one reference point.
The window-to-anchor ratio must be 0.93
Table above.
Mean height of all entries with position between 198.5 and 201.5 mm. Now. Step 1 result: 146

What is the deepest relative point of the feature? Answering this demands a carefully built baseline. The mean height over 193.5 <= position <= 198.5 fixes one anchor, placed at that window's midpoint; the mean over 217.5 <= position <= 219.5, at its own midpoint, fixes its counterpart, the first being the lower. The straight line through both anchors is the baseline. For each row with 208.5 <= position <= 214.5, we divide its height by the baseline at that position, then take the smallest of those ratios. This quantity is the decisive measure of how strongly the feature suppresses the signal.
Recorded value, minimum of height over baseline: 0.84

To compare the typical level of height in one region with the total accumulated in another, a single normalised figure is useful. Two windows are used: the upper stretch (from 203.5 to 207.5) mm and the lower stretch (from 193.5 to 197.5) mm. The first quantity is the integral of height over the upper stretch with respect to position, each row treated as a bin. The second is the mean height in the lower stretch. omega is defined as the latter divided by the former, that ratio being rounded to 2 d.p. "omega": 0.28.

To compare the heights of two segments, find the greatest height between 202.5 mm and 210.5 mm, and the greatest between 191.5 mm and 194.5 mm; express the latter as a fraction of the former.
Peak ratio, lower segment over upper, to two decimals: 1.18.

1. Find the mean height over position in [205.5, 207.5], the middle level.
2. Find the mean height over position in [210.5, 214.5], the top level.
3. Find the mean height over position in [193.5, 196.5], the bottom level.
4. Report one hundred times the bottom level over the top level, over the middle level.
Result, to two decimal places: 0.87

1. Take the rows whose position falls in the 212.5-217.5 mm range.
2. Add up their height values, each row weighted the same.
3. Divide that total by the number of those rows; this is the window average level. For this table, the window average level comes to 136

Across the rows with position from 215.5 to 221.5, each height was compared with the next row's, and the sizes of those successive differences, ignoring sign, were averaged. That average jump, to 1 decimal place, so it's 6.0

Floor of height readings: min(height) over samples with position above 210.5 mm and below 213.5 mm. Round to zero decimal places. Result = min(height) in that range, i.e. 126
